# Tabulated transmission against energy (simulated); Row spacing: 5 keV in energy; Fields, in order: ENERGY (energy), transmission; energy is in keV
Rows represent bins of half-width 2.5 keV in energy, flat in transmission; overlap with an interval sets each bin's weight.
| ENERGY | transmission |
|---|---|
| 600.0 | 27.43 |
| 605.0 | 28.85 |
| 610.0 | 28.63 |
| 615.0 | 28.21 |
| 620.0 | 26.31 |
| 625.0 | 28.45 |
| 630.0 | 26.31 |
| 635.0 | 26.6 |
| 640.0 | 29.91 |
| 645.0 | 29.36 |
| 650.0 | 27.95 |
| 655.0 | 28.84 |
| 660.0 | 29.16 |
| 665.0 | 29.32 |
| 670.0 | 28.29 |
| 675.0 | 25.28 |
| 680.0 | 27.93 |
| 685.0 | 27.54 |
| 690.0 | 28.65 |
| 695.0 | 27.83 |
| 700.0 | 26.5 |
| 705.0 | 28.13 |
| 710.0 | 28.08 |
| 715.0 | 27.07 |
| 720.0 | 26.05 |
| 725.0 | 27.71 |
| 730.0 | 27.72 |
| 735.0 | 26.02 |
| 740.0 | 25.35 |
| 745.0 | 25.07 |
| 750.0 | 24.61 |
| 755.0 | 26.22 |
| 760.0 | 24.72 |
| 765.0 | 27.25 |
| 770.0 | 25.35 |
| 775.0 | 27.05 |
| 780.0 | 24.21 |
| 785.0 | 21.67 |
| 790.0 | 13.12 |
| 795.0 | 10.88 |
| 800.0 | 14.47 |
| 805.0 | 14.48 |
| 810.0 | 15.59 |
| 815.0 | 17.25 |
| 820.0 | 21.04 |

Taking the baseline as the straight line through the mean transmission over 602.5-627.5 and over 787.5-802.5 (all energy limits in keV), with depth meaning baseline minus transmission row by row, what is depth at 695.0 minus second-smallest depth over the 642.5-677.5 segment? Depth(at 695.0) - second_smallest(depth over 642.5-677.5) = -2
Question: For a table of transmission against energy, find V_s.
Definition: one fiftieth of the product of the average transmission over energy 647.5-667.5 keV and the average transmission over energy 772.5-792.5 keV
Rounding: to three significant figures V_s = 12.4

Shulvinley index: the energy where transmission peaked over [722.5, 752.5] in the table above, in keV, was 730.0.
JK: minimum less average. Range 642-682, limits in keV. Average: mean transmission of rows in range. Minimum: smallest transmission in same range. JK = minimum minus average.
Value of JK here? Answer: -3.0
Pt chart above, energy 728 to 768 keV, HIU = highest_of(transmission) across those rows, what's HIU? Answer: 27.72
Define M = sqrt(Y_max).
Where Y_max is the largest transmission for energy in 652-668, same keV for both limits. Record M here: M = 5.41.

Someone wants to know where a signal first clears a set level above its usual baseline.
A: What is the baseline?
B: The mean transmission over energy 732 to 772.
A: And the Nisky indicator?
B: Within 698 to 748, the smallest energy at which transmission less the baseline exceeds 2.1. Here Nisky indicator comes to 705.0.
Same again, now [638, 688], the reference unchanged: 640.0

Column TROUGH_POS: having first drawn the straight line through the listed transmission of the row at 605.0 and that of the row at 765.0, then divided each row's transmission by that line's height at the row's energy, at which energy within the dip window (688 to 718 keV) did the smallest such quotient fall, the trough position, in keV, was 700.0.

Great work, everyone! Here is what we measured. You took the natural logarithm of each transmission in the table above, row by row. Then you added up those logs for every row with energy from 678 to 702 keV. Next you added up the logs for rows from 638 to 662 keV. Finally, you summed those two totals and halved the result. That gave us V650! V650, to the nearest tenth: 16.7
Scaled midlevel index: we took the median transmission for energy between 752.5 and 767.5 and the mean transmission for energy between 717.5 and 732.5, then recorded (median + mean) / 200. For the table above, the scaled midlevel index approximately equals 0.267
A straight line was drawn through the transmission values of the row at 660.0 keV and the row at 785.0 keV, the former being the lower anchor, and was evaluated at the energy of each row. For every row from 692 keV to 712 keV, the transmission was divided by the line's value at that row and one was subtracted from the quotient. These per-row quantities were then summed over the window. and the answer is 0.15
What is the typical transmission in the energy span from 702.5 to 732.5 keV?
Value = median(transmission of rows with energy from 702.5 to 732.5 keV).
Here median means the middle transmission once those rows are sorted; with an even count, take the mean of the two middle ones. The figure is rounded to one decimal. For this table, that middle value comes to 27.7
